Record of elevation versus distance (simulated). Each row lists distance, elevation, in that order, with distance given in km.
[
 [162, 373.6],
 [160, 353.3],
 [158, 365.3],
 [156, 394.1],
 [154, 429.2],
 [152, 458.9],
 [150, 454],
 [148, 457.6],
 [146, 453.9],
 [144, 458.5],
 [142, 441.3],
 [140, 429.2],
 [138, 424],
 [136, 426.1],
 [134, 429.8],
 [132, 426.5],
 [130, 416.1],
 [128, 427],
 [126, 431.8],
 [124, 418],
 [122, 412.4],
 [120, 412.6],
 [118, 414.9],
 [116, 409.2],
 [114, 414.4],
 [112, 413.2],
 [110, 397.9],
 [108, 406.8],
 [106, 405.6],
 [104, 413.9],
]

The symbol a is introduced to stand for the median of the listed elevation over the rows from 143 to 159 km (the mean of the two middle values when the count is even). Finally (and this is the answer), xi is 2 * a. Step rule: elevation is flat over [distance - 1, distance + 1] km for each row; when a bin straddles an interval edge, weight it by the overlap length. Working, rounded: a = 454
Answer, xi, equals 908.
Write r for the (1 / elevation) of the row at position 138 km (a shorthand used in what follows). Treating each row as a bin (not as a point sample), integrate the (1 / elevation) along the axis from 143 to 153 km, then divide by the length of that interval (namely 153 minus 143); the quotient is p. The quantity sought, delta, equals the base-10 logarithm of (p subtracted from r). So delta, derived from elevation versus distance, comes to -3.77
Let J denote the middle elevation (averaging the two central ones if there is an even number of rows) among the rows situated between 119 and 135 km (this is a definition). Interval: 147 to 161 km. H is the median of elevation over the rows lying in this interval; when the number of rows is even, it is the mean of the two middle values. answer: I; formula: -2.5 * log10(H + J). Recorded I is -7.33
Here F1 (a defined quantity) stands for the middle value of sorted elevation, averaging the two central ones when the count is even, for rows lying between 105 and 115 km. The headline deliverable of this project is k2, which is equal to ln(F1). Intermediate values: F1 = 407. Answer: 6.01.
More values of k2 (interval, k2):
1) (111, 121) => 6.02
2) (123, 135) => 6.06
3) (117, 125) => 6.03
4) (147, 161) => 6.06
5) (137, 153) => 6.12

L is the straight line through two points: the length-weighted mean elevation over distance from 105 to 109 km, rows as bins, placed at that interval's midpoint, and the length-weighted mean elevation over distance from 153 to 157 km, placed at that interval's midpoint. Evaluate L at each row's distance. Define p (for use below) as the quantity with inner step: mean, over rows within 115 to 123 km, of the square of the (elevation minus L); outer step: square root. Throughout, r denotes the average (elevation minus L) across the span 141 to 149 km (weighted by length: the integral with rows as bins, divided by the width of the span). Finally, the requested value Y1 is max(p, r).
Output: 42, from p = 5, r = 42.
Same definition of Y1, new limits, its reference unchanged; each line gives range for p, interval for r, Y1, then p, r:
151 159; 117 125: 36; 36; 7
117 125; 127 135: 16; 7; 16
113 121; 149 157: 23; 6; 23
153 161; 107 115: 40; 40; 1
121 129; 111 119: 16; 16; 6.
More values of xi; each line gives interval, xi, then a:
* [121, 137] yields 853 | 426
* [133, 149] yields 871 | 436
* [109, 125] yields 826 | 413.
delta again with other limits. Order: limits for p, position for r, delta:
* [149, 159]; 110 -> -3.94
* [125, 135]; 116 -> -4.01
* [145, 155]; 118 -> -3.72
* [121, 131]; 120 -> -4.32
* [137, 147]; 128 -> -4.13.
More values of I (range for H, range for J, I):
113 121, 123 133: -7.31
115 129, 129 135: -7.31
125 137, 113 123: -7.31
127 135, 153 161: -7.27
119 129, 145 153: -7.35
